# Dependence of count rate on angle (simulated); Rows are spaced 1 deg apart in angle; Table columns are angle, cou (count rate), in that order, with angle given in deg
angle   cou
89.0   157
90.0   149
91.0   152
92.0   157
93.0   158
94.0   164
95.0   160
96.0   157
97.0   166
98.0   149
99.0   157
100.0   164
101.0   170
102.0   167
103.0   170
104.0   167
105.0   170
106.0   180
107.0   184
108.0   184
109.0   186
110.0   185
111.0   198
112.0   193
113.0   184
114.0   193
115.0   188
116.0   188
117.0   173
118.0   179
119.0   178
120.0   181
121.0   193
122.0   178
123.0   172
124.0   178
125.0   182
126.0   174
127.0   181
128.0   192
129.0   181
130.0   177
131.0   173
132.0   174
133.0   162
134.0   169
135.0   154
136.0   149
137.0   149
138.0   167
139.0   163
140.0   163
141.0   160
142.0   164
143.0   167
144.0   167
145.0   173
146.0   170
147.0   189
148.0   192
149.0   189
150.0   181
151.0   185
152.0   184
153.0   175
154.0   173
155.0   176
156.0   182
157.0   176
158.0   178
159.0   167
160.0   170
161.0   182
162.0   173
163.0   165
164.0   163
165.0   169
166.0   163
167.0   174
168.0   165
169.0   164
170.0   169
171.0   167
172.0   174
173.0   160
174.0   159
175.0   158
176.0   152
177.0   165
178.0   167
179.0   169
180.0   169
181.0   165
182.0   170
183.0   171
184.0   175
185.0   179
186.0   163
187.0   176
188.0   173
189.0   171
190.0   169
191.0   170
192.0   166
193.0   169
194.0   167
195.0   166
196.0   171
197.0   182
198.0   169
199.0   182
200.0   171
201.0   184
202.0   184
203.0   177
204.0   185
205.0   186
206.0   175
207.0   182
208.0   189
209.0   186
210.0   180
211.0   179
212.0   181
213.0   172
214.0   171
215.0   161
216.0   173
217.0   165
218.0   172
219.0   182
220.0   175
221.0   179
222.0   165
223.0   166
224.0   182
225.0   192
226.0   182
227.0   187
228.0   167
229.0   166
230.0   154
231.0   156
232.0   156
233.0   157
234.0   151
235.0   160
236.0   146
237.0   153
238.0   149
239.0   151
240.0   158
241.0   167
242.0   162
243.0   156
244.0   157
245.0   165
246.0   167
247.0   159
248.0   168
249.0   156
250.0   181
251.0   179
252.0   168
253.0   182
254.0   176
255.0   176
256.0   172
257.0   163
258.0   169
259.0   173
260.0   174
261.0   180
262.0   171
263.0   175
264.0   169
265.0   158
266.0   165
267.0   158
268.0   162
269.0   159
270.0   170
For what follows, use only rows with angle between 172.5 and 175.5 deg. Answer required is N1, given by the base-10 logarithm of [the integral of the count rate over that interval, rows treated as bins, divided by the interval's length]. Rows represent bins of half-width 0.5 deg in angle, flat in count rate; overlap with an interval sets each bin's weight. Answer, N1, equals 2.20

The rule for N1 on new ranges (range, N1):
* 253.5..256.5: 2.24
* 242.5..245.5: 2.20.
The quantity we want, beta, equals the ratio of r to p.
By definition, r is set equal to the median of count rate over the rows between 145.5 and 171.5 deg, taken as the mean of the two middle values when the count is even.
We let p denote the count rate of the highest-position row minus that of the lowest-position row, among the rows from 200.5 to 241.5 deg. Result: -10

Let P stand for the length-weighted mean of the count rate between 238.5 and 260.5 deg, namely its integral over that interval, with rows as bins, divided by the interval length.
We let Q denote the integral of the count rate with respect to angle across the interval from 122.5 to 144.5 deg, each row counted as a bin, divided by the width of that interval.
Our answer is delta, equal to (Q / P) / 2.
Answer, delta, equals 0.51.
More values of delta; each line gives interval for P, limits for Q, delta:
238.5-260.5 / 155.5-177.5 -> 0.50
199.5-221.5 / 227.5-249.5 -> 0.45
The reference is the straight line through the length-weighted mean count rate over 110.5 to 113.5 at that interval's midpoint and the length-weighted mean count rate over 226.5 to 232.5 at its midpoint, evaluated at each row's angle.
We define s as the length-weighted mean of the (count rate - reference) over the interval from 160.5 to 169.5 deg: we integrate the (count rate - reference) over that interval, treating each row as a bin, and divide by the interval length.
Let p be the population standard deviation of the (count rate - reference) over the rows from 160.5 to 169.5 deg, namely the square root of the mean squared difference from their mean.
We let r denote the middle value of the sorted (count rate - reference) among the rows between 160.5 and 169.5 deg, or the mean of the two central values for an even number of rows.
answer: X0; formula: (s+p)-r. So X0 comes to 8.8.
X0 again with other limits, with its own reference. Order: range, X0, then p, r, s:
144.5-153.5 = 4.8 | 7.5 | 2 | -1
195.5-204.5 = 3.4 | 6.4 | 10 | 7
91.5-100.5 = 6.3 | 4.9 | -38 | -36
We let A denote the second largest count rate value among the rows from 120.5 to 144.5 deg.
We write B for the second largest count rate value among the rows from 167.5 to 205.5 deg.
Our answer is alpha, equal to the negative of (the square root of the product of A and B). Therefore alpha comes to -188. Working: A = 192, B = 185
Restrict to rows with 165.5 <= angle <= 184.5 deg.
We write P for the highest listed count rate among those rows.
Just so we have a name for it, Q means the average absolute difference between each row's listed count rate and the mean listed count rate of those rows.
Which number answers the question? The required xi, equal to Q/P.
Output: 0.0264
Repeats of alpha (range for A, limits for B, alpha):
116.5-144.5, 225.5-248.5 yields -187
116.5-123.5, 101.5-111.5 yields -183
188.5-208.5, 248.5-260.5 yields -183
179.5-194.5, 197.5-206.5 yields -180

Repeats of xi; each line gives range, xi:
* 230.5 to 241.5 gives 0.0267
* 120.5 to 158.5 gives 0.0445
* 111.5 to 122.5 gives 0.0313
